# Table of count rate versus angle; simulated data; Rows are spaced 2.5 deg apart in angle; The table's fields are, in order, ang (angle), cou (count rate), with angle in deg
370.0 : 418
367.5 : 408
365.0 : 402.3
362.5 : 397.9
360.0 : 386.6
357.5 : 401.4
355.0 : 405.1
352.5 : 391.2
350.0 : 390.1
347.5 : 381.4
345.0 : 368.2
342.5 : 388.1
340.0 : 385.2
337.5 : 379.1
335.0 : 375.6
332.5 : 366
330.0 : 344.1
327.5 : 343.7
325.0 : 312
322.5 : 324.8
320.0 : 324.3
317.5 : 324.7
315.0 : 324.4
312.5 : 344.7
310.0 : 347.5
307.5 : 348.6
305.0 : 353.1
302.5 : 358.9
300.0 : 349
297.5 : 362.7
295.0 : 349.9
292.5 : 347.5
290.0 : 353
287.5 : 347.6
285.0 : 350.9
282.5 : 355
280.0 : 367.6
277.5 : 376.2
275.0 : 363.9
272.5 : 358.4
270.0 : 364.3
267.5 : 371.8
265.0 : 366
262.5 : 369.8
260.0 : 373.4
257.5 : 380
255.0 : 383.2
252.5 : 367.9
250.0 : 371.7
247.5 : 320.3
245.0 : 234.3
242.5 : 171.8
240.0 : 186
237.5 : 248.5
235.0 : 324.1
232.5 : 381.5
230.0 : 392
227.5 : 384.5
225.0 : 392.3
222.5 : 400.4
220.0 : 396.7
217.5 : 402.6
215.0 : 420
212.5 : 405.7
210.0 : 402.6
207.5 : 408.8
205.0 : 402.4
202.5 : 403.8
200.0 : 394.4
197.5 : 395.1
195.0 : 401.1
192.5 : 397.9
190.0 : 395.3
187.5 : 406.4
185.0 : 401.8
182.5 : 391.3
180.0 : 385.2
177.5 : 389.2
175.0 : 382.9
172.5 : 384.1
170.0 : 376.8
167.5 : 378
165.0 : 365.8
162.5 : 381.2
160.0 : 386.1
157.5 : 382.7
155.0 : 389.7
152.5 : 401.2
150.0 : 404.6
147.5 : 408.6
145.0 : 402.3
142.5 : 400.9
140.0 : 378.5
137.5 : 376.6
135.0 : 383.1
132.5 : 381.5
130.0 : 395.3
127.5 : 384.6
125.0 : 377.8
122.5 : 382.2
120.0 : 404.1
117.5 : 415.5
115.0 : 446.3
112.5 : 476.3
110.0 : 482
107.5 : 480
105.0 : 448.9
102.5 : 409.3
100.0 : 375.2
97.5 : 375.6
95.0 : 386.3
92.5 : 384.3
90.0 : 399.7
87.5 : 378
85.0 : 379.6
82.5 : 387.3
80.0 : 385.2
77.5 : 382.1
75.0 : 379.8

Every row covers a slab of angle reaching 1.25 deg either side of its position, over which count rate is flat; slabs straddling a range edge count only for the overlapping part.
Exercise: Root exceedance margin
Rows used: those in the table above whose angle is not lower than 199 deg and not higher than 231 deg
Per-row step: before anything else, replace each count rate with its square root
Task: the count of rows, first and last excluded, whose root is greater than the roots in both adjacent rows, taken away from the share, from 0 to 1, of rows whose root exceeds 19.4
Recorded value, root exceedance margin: -3.0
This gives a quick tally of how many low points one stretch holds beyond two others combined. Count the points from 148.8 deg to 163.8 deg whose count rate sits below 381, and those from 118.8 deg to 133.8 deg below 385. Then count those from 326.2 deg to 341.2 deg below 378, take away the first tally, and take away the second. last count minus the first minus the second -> 0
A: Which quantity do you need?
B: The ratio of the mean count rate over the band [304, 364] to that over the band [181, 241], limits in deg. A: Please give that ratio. 0.95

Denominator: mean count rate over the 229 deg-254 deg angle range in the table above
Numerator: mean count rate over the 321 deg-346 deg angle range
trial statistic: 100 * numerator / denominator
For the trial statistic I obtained 120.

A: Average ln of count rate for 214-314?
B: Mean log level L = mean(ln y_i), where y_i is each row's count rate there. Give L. 5.85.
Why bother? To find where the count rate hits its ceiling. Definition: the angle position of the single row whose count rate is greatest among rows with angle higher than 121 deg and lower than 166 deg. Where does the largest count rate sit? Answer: 147.5 deg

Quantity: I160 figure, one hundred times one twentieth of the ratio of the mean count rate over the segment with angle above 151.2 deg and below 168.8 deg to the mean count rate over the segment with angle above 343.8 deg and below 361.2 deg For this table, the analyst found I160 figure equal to 4.93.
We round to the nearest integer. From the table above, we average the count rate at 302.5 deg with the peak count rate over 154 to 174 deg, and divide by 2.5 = 150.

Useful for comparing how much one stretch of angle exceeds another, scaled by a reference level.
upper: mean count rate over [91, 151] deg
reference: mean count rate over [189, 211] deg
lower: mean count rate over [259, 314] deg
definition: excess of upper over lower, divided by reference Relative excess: 0.12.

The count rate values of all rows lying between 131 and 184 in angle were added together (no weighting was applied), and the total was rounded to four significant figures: 8130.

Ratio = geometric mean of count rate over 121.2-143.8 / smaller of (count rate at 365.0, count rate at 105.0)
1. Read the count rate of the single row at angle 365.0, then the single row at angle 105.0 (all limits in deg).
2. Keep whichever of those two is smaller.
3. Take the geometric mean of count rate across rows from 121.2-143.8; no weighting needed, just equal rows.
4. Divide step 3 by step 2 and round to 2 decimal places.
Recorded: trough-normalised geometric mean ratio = 0.96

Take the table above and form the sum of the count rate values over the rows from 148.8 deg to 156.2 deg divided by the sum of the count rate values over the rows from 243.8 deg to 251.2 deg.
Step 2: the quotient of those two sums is 1.29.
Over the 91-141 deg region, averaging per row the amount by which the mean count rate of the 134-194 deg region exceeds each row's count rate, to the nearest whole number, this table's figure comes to -18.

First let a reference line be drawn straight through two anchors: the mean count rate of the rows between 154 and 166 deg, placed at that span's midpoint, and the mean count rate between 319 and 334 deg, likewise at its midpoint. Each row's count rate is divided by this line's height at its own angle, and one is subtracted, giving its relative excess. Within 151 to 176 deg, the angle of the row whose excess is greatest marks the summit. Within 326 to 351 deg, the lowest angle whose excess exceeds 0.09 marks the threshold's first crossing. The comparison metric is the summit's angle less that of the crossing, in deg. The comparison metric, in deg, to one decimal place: -180.0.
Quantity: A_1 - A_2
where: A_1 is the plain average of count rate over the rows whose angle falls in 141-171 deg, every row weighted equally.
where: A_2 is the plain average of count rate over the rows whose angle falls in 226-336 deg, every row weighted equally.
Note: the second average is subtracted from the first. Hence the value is 47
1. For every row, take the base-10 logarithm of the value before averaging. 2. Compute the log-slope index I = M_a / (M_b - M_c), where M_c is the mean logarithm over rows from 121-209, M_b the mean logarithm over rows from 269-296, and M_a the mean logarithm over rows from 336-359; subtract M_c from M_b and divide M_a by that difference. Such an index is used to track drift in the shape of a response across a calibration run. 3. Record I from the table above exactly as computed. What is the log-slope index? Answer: -67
